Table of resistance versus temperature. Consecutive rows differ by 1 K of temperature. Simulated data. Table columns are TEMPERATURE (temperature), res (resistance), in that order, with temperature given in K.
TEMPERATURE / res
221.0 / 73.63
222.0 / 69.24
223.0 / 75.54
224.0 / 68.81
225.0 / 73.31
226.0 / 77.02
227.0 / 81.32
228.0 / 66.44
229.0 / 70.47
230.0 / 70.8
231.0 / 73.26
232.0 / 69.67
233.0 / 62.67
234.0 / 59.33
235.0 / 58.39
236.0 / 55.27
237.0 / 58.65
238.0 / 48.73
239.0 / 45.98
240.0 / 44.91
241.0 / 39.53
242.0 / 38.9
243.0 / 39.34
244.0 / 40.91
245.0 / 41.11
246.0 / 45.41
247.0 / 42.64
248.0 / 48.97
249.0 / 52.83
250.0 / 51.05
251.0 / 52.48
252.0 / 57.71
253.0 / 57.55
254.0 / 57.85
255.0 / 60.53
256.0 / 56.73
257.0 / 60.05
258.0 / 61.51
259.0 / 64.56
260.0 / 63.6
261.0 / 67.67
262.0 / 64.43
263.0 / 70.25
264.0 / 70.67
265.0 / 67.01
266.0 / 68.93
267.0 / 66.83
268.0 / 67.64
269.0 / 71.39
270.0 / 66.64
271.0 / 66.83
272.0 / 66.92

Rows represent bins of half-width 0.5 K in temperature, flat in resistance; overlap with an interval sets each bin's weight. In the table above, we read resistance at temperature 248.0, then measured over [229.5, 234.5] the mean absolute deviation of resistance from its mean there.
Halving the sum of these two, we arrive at 27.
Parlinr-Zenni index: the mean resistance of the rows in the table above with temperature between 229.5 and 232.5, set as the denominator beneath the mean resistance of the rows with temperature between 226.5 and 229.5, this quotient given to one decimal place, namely 1.0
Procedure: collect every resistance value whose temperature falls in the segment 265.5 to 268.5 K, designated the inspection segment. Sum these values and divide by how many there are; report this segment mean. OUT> 68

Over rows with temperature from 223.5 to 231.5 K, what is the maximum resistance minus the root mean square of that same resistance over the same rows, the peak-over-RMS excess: 9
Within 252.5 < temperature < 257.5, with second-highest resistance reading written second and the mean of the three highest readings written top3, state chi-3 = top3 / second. 0.99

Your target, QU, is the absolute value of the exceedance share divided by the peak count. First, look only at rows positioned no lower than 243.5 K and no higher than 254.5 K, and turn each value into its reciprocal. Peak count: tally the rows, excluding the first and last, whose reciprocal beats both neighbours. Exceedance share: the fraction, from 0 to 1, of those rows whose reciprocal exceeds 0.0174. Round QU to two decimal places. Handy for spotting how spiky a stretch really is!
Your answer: 0.24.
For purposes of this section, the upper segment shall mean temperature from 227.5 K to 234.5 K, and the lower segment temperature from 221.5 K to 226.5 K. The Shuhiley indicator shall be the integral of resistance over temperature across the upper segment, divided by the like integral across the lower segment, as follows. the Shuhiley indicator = 1.3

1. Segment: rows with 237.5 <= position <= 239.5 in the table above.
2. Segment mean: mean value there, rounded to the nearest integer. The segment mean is 47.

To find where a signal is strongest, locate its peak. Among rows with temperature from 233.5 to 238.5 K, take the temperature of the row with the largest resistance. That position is 234.0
